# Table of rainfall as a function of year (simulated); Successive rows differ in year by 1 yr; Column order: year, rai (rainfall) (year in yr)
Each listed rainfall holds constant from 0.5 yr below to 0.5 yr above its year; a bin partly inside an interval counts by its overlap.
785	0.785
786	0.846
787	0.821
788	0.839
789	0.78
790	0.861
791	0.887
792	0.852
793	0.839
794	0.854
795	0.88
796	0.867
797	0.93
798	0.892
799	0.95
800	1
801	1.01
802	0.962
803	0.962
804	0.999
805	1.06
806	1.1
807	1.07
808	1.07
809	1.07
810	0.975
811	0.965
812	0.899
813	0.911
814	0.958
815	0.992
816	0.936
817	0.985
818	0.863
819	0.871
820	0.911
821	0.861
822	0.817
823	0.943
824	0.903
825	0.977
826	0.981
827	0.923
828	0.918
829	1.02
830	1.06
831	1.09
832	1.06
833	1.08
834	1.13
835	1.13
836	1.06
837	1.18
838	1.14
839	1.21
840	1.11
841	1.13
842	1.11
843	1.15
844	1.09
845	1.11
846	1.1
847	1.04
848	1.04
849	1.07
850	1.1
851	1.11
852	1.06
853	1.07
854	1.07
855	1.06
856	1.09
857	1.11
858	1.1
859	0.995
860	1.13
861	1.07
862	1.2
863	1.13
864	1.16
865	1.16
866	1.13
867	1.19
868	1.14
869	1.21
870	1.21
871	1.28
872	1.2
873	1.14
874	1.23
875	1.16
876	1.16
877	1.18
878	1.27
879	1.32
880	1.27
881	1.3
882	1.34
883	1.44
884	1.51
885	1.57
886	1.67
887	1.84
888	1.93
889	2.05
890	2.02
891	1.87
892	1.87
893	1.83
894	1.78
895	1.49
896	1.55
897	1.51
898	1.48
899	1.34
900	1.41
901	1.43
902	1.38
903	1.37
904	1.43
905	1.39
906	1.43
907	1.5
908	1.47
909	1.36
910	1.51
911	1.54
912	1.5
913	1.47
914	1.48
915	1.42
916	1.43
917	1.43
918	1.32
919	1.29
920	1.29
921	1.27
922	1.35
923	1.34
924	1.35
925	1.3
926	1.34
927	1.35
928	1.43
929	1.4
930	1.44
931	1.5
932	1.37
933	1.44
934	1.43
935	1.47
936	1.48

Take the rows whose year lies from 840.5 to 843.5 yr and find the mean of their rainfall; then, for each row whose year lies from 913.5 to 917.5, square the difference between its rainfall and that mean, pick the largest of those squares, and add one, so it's 1.12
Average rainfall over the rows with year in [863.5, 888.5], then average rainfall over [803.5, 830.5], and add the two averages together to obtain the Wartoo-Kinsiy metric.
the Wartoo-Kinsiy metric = 2.28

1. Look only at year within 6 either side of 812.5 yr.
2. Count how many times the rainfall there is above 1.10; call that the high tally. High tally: 0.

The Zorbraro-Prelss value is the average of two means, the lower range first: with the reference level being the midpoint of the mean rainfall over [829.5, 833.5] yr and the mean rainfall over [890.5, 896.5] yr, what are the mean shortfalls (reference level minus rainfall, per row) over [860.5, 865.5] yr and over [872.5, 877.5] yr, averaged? 0.243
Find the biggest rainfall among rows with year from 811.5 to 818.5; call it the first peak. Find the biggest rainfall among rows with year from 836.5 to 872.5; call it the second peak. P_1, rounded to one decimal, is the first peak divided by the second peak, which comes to 0.8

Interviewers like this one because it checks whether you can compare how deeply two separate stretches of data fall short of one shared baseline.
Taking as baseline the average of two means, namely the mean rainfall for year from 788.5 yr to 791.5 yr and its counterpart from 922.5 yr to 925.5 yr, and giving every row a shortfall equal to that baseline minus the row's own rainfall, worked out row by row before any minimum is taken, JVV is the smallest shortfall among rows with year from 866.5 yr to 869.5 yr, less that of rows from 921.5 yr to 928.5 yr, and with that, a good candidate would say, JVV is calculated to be 0.22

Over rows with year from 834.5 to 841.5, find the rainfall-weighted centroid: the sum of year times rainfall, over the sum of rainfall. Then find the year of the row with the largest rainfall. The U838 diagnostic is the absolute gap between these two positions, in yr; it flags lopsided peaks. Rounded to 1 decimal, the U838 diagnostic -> 1.0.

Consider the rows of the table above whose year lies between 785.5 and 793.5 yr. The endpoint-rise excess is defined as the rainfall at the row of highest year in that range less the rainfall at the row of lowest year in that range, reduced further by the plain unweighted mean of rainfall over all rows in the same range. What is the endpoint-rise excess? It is -0.85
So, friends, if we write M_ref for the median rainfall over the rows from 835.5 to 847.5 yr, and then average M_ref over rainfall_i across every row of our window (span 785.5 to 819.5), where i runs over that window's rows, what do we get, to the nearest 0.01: 1.20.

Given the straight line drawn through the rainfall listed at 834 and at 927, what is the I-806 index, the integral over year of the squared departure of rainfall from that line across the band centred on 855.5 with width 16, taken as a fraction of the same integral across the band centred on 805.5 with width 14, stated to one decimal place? 1.8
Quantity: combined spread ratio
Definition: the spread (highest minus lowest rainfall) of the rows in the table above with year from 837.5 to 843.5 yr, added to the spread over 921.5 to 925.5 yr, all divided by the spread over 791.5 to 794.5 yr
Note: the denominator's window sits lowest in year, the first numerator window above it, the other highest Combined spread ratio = 10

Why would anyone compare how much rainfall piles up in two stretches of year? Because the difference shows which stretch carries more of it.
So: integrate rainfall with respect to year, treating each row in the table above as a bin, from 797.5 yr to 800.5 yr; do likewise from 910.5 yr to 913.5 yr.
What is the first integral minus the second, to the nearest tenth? -1.7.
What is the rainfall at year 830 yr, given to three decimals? 1.060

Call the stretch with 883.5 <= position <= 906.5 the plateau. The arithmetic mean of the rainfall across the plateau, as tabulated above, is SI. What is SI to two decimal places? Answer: 1.62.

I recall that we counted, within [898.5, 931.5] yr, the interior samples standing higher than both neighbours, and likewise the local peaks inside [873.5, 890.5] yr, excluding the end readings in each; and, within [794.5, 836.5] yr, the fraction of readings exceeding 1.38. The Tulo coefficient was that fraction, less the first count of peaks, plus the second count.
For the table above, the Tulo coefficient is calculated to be -6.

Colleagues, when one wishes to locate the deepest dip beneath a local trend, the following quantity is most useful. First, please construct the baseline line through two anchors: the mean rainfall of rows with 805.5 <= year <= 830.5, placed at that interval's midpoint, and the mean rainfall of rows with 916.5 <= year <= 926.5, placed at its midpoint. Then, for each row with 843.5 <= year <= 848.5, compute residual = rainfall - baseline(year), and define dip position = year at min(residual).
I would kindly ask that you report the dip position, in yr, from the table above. 848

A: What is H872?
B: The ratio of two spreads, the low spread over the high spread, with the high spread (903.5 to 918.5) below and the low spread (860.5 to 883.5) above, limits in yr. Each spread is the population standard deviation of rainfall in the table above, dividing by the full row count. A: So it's 1.4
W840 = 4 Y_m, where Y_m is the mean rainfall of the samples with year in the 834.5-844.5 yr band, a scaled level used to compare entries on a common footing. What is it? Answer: 4.5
